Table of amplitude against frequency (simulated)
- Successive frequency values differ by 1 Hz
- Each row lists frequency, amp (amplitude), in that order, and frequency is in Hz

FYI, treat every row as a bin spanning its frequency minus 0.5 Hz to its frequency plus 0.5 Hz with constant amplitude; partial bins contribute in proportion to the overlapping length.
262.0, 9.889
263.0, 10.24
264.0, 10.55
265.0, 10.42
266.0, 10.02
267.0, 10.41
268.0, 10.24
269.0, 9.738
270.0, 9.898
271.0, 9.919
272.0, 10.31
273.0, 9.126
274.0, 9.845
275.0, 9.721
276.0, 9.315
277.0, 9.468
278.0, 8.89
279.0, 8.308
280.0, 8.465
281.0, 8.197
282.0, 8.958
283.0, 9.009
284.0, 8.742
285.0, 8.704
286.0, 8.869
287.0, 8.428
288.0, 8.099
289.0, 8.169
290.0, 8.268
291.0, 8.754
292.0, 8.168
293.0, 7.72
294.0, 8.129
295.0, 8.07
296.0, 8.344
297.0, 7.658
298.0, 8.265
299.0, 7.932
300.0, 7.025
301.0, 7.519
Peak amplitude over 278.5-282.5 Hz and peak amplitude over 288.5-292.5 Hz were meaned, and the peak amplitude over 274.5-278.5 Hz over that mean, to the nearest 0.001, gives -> 1.098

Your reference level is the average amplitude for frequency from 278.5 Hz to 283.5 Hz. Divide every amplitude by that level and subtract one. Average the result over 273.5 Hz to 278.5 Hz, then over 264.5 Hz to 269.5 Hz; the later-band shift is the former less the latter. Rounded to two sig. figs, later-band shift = -0.084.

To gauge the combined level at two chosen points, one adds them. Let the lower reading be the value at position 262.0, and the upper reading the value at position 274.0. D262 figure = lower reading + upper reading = 19.7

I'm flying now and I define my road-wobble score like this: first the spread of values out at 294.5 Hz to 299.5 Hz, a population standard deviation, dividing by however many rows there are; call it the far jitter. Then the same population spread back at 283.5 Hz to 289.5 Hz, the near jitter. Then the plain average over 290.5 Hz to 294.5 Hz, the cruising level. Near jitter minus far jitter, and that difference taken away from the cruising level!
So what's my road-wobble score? 8.15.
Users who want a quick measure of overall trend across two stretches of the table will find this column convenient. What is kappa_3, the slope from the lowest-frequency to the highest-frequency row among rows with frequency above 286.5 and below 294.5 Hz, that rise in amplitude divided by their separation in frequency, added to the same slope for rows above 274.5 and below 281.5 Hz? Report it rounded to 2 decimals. -0.30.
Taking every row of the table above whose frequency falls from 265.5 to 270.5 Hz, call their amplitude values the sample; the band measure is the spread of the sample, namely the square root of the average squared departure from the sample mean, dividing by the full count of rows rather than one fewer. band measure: 0.24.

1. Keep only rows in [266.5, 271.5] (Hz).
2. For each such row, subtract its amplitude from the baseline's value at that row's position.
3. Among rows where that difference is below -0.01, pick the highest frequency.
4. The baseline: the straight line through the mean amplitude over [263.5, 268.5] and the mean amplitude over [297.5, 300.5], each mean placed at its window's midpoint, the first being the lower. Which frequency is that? 268.0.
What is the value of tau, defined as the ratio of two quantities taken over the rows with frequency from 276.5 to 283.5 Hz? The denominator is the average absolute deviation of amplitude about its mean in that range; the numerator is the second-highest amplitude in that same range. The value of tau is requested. 24.3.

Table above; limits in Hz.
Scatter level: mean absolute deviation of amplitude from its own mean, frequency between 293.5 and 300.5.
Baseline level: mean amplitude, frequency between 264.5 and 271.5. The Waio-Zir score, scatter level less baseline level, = -9.8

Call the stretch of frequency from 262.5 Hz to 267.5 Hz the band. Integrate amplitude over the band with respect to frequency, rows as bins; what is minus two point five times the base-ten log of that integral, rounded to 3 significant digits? -4.28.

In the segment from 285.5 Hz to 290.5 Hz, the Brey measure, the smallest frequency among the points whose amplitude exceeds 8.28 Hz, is 286.0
